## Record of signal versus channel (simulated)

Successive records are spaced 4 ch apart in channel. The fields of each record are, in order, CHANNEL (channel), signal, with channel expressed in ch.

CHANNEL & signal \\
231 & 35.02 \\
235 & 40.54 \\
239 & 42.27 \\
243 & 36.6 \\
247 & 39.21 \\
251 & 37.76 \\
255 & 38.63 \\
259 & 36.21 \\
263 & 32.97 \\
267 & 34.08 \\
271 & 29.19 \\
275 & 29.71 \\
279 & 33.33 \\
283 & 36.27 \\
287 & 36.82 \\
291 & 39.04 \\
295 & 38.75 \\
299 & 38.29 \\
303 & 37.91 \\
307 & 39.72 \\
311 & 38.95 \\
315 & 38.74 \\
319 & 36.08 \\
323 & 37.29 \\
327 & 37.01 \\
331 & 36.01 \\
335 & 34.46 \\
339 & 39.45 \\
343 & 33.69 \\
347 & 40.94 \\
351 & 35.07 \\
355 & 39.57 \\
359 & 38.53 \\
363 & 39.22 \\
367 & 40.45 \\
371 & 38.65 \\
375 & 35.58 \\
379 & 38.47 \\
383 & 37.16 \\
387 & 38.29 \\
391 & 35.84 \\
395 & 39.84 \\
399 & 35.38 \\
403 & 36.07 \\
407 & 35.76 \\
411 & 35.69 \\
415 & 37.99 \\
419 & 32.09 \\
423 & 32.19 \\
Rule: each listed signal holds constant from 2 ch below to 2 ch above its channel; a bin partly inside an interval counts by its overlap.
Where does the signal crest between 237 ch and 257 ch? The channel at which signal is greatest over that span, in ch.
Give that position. 239 ch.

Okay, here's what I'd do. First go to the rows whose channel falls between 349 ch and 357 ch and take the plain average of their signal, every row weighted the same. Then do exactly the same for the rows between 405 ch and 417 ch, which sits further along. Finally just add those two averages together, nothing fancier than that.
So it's 73.8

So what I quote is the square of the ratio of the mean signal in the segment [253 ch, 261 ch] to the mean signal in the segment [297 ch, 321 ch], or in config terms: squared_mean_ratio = 0.96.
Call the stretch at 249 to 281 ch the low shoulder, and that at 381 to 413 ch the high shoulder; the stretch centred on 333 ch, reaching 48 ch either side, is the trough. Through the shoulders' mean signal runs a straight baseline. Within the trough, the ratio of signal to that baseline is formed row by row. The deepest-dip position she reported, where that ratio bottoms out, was 343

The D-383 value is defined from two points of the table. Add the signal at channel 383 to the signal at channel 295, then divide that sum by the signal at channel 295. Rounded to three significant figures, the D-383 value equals 1.96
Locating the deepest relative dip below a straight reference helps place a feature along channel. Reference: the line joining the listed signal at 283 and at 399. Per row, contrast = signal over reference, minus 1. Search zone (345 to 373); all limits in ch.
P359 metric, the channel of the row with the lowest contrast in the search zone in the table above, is 351 ch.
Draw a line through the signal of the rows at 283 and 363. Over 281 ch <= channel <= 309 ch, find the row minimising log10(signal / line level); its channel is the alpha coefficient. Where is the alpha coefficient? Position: 283 ch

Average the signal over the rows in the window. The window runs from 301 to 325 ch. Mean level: 38.1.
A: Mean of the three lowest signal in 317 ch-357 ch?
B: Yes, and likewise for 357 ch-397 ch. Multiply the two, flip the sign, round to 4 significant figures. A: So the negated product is -1245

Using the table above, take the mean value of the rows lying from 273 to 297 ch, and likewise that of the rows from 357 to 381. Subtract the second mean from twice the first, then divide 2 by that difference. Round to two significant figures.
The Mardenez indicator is 0.061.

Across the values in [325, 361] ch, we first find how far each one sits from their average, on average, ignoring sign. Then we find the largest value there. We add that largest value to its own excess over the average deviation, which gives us 79.7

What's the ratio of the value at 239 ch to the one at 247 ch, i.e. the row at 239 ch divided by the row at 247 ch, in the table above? 1.08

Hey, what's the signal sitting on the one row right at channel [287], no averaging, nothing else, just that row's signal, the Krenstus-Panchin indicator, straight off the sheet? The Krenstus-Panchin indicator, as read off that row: 36.82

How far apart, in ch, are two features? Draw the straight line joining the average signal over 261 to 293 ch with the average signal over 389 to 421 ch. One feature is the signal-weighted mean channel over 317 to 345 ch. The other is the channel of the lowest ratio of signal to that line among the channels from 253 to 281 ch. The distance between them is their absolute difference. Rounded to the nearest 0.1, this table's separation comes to 59.9 ch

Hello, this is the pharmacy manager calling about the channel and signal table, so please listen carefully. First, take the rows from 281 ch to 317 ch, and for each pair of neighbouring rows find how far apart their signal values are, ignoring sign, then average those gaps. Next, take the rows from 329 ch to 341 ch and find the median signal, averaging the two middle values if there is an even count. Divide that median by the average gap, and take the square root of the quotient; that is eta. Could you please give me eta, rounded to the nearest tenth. 6.6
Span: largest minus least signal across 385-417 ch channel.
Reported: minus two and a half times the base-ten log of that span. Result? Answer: -1.6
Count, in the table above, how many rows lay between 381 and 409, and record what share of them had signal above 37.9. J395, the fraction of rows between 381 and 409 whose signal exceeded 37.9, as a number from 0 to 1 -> 0.29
